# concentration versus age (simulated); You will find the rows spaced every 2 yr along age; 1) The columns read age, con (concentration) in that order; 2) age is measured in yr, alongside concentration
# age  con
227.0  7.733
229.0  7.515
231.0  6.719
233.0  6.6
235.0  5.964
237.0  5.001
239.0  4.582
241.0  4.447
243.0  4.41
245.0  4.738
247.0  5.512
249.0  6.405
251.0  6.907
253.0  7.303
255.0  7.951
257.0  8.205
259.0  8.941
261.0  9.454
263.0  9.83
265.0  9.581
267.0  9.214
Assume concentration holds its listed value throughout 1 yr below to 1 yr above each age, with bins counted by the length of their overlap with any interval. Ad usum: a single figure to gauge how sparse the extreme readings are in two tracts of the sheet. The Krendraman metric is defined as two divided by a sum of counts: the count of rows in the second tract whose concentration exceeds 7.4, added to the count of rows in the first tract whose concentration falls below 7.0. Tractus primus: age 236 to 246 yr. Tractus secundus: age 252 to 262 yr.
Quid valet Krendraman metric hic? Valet 0.22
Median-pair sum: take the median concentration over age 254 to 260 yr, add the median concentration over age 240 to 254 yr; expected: 13.72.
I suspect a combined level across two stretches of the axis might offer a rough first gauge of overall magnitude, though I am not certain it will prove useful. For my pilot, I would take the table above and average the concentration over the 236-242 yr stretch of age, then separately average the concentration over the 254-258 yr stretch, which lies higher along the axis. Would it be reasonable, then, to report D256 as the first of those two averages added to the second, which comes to 12.8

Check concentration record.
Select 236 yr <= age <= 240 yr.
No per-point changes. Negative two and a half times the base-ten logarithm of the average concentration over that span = -1.7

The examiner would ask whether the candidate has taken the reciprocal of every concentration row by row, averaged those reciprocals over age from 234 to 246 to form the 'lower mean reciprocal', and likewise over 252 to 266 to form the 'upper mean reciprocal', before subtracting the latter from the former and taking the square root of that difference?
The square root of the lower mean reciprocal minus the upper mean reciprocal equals 0.304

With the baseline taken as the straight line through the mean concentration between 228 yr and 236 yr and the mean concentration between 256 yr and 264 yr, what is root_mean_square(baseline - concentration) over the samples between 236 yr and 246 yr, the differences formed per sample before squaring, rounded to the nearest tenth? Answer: 2.9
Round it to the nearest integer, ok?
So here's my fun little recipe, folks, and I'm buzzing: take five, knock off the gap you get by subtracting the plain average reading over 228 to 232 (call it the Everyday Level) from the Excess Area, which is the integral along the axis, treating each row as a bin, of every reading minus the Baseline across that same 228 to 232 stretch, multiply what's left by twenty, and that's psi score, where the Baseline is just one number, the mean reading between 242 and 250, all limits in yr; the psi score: 94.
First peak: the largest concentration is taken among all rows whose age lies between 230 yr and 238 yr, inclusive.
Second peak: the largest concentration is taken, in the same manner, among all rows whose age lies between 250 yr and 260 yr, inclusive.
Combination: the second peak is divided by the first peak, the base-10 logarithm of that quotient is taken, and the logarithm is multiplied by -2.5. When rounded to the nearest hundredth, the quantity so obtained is -0.31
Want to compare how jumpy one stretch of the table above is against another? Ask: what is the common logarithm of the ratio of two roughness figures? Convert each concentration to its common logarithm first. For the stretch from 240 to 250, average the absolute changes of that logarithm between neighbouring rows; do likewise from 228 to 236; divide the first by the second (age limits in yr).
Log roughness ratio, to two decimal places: 0.09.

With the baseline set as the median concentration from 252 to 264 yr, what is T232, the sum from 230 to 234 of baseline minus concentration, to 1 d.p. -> 3.8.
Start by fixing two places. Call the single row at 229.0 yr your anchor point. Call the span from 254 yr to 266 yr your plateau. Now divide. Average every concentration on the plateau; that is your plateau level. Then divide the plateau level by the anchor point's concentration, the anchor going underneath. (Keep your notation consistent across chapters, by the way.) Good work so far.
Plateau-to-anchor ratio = 1.2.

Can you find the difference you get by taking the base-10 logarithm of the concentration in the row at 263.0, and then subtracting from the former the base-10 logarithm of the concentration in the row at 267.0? 0.03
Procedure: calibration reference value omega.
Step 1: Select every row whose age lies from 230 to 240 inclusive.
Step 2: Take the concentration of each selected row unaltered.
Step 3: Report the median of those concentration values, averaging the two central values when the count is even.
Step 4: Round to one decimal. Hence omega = 6.0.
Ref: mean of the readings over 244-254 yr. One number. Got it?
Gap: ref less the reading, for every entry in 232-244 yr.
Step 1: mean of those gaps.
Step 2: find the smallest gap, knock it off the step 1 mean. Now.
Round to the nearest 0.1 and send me 1.4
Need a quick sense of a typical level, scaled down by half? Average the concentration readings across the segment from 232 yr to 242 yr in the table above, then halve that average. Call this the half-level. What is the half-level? 2.7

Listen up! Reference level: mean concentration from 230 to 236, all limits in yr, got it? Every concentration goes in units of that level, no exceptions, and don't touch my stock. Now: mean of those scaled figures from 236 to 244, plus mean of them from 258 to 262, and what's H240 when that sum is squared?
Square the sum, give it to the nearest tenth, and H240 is 4.6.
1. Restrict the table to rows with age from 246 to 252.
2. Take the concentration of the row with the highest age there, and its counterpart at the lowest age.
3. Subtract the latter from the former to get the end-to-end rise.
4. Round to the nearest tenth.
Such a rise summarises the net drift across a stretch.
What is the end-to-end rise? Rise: 1.4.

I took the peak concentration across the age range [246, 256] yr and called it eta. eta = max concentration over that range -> 7.951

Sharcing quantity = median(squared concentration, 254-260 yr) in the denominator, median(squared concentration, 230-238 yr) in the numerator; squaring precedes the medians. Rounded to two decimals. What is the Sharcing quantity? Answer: 0.59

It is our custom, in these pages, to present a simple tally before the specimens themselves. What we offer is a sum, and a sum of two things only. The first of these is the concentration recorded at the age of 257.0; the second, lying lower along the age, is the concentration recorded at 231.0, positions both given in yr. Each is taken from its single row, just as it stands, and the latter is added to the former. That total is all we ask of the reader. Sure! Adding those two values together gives 14.9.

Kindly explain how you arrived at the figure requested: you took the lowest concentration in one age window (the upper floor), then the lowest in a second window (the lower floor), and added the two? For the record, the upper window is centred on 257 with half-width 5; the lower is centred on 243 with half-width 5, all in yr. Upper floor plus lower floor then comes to 12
